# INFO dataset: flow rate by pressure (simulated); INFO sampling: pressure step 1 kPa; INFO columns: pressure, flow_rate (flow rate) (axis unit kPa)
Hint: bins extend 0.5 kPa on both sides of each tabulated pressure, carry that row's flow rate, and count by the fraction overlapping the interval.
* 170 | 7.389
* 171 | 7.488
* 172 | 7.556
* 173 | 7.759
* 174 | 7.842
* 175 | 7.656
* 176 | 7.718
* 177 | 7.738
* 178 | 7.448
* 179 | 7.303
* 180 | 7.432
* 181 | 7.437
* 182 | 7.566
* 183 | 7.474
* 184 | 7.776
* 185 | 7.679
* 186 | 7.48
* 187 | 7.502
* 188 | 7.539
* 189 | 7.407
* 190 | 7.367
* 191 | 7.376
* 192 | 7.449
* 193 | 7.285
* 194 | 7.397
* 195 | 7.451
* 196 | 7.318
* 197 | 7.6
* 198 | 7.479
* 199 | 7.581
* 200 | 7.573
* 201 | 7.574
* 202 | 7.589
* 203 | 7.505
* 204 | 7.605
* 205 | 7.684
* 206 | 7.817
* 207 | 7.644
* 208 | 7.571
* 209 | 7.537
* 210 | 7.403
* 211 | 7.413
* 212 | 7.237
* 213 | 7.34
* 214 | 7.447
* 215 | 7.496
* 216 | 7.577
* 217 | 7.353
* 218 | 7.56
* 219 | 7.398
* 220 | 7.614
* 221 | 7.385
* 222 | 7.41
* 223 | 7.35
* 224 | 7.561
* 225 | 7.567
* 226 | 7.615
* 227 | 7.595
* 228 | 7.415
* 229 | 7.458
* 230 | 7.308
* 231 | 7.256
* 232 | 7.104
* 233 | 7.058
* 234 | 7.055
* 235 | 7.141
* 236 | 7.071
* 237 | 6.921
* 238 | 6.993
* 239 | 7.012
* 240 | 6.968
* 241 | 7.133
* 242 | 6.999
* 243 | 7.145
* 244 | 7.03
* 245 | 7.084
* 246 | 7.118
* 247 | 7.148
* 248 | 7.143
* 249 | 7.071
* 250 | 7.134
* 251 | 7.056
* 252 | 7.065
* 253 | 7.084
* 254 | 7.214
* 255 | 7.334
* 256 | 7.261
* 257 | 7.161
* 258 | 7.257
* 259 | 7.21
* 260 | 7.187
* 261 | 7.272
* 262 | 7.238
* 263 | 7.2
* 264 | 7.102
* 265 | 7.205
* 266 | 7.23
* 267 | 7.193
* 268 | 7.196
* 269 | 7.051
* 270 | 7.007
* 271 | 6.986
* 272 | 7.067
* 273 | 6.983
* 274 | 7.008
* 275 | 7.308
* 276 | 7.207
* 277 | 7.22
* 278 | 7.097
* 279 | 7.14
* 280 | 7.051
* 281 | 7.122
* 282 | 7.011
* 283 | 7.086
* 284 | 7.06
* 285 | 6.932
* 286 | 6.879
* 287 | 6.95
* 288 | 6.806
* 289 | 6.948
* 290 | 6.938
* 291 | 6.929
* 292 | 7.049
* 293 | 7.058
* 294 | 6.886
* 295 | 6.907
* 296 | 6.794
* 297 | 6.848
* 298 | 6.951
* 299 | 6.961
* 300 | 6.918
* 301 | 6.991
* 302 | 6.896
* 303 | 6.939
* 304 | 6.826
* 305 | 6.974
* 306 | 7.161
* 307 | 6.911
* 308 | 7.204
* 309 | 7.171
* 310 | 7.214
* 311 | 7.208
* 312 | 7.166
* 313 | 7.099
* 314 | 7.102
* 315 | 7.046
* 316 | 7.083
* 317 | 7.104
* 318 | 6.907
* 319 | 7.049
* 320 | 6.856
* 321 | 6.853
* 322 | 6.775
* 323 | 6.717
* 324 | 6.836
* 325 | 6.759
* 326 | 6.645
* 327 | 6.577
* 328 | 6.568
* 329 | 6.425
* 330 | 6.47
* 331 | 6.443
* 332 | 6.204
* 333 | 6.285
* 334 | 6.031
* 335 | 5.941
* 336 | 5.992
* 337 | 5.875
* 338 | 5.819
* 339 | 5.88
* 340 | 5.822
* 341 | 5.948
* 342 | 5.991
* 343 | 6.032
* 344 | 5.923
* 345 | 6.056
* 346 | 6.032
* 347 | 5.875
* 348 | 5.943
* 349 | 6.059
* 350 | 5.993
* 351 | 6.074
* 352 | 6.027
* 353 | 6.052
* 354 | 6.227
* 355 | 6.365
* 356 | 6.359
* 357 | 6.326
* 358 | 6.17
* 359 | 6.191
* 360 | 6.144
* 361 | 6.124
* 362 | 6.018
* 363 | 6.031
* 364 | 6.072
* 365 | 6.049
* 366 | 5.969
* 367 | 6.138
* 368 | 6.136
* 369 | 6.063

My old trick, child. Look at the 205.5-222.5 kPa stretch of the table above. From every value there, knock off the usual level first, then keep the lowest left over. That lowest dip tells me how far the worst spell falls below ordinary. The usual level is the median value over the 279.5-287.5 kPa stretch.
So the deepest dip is 0.2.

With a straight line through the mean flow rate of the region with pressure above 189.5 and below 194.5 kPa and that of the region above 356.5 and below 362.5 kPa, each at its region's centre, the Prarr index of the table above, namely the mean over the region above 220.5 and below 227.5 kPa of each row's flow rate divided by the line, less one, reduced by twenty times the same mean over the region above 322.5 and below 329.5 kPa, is -0.71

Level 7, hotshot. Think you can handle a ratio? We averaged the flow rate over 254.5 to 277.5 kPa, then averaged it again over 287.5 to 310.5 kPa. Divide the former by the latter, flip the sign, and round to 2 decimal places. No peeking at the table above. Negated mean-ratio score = -1.03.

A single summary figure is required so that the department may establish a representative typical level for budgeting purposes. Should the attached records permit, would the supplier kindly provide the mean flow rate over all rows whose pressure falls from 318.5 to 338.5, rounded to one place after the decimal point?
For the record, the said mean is 6.5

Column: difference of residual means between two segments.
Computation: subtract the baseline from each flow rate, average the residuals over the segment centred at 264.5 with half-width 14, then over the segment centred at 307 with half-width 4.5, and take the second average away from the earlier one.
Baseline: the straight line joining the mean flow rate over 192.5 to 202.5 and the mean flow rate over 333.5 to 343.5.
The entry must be -0.4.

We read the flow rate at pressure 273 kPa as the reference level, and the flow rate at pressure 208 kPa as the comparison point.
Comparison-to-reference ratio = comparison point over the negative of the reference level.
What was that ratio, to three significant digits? -1.08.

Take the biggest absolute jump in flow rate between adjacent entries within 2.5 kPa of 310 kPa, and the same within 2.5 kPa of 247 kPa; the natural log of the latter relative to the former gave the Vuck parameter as 0.5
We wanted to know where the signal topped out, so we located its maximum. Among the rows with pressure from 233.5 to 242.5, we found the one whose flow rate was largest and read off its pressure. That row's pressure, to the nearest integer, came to 235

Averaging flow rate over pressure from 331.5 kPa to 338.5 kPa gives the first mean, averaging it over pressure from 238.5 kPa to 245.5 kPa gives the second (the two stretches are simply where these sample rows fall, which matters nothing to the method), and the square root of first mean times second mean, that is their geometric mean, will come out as 6.52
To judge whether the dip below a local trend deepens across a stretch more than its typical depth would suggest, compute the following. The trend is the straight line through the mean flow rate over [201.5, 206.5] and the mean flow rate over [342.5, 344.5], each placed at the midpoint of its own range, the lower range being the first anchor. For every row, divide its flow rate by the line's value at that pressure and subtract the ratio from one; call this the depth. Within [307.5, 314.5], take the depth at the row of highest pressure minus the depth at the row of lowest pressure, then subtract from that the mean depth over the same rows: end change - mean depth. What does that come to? 0.13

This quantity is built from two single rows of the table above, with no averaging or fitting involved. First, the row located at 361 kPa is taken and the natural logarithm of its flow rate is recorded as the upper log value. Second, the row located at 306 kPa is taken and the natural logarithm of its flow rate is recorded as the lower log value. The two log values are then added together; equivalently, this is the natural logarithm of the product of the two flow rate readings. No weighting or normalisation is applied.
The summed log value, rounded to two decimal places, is 3.78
